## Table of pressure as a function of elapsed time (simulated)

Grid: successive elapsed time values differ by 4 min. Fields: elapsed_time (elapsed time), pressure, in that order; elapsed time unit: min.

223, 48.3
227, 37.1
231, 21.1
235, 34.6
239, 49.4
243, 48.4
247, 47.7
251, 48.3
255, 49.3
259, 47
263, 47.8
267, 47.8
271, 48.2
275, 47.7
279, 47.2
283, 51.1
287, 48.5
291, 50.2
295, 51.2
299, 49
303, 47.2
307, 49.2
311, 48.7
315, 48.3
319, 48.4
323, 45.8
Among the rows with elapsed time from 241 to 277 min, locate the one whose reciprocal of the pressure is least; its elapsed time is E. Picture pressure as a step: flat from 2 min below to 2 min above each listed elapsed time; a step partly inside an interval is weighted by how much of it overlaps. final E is 255 min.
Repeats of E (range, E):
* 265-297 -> 295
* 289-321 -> 295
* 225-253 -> 239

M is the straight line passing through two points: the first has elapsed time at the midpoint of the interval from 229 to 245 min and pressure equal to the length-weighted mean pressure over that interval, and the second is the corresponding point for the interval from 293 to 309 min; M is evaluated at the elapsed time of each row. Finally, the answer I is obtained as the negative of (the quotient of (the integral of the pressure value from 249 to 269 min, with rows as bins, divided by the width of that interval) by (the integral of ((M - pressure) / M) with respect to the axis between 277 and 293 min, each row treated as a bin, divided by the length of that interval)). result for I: 798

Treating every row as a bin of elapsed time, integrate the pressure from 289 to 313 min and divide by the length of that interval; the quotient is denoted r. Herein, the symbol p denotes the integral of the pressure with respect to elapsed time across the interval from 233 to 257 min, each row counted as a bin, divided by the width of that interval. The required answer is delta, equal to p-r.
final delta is -3.0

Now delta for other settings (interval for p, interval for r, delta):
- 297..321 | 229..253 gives 6.9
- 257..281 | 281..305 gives -1.9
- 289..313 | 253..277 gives 1.3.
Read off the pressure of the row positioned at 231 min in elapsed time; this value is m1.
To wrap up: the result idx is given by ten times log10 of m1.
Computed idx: 13.2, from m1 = 21.1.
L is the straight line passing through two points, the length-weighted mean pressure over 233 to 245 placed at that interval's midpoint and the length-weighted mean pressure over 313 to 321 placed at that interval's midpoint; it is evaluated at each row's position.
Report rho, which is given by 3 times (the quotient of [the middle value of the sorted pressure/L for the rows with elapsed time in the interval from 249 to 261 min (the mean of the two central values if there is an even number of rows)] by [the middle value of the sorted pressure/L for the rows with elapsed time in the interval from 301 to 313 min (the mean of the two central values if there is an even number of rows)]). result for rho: 3.2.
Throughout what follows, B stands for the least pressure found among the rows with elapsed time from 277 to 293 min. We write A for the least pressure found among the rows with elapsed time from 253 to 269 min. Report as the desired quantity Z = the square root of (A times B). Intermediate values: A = 47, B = 47.2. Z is 47.1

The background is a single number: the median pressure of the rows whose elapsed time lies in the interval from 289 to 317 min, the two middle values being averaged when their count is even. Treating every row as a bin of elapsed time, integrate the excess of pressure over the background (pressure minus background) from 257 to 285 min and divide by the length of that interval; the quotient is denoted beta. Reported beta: -0.9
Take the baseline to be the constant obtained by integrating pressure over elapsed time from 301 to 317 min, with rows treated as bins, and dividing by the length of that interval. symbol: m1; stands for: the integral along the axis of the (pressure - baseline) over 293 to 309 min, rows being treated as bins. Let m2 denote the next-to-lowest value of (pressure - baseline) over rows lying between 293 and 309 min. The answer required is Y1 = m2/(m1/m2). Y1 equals 0.03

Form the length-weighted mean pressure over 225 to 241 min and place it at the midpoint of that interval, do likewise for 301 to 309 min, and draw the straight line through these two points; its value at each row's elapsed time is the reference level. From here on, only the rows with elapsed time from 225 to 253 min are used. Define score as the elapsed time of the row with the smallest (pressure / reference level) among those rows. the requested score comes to 231 min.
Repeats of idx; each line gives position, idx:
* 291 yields 17.0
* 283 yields 17.1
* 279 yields 16.7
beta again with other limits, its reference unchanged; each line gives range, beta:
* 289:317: 0.1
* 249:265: -0.9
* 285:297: 1.0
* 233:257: -2.7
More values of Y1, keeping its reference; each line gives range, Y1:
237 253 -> 0.00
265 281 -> -0.04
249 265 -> -0.08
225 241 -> -0.92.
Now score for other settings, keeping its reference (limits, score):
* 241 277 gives 275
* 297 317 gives 315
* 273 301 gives 299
